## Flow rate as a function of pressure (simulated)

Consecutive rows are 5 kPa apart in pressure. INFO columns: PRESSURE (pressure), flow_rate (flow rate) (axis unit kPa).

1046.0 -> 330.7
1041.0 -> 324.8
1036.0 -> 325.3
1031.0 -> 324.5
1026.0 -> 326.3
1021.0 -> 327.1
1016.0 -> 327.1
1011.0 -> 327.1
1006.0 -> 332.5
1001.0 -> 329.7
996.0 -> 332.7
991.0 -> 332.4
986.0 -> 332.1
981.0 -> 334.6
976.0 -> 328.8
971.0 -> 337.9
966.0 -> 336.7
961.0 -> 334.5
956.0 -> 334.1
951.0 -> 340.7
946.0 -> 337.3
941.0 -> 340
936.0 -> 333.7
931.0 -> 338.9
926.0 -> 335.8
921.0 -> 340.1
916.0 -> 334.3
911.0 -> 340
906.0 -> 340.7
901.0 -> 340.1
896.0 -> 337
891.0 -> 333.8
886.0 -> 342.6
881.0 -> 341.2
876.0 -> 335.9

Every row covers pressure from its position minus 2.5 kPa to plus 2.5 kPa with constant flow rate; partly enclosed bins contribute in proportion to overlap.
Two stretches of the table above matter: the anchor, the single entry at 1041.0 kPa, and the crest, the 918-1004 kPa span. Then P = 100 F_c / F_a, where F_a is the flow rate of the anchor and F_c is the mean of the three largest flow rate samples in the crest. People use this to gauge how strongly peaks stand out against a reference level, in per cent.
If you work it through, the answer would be 105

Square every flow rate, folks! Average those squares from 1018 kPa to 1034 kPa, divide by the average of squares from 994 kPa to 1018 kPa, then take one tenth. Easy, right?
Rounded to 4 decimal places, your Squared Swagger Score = 0.0977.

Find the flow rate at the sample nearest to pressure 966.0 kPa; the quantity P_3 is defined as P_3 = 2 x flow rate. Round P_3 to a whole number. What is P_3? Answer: 673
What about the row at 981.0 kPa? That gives 669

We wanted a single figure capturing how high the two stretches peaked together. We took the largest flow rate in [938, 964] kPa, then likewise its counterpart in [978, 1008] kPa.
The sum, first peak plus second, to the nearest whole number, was 675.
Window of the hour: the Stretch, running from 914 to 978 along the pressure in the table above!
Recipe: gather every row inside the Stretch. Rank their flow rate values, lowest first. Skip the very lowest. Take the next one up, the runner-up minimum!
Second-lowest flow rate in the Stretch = 333.7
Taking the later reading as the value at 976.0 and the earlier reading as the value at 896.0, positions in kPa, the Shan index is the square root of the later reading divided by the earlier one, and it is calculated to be 0.988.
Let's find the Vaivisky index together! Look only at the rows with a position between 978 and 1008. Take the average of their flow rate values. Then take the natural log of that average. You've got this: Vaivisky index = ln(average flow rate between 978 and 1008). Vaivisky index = 5.81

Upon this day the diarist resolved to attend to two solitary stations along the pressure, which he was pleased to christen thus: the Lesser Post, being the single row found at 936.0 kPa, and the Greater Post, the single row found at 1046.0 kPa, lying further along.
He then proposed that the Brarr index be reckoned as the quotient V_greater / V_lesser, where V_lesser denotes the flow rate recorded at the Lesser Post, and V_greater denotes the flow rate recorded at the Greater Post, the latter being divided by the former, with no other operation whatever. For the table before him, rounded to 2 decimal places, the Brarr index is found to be 0.99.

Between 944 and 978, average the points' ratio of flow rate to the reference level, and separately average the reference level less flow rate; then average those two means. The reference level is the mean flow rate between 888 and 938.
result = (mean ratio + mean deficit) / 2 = 1.4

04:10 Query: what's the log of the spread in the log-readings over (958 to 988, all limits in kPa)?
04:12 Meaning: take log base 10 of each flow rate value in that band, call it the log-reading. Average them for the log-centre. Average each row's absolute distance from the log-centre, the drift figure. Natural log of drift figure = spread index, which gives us -5.753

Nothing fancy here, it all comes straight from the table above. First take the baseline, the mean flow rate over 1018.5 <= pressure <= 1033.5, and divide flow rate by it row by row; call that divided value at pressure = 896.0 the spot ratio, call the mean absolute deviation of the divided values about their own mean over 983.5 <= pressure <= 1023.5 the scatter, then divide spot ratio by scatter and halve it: 72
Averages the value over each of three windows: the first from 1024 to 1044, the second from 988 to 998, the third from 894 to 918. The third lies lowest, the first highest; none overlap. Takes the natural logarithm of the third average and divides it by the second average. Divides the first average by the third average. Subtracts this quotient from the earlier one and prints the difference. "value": -0.943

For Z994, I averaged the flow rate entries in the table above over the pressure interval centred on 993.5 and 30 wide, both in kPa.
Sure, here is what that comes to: 332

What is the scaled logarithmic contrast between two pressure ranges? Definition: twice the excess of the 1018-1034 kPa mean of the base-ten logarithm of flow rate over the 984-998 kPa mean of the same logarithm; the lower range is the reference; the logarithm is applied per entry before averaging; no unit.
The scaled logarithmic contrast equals -0.017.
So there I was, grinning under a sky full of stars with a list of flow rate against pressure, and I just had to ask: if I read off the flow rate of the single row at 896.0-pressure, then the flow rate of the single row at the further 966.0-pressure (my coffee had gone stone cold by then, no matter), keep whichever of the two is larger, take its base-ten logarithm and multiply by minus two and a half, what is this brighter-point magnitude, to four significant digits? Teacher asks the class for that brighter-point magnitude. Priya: -6.319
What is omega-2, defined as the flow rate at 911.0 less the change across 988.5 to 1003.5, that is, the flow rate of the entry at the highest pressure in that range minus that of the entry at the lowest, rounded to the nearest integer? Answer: 343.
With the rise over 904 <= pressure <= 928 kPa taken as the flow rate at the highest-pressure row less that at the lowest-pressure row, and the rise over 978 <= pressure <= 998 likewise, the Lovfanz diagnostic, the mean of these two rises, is -3.4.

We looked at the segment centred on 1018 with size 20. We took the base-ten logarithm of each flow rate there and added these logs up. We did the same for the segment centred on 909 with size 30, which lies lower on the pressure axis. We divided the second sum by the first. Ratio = 1.5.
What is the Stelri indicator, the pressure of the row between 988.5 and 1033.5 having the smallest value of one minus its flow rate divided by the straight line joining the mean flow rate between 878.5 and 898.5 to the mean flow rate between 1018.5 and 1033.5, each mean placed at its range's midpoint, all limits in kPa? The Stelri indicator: 1006.0 kPa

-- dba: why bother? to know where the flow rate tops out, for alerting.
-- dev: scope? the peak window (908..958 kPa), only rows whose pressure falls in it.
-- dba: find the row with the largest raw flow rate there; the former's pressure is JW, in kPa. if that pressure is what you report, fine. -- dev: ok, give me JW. 951.0 kPa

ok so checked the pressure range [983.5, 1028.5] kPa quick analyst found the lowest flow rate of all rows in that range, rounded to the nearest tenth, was 326.3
